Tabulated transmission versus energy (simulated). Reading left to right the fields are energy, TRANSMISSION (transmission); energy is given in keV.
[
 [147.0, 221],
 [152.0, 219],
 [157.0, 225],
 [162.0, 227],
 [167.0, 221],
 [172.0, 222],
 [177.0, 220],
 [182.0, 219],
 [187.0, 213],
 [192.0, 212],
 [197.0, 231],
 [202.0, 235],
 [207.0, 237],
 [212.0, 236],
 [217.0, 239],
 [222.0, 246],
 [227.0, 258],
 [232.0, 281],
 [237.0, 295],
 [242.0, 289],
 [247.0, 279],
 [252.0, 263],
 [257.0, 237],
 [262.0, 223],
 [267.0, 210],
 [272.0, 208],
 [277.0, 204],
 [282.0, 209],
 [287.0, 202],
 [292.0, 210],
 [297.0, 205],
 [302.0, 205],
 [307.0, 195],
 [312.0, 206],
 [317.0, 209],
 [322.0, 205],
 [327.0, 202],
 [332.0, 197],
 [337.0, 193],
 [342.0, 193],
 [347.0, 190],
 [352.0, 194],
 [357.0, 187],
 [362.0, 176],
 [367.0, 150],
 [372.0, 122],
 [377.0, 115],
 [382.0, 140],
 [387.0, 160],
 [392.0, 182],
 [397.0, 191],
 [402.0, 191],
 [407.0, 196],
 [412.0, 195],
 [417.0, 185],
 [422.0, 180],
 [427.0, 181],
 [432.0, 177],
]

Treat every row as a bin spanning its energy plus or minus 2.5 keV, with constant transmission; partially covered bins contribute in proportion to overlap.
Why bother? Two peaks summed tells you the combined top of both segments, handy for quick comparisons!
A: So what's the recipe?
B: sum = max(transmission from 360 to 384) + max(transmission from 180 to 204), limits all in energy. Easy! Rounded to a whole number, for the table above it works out 411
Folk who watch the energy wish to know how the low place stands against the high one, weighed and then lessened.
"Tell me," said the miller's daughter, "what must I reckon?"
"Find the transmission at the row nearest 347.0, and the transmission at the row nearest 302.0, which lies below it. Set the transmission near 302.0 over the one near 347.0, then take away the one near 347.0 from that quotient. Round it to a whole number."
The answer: -189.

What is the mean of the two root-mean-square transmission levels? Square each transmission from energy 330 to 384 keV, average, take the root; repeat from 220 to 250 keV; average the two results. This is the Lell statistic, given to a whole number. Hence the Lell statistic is 223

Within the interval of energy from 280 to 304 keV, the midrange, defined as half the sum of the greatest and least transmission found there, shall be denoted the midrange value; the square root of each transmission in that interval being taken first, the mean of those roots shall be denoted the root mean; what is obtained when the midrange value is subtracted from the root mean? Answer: -192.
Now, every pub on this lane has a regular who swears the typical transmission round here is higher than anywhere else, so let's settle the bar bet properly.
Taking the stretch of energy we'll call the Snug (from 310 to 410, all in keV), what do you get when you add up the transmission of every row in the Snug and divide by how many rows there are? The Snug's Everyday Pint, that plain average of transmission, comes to 180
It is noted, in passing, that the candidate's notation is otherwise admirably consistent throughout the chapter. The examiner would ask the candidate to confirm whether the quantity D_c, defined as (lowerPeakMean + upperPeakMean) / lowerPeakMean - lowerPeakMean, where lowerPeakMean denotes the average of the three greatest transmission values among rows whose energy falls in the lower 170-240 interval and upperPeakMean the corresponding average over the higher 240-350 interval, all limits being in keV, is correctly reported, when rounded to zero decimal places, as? -276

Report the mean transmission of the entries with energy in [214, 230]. 248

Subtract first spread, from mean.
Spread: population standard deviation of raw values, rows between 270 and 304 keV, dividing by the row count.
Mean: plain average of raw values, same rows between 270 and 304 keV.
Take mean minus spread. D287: 203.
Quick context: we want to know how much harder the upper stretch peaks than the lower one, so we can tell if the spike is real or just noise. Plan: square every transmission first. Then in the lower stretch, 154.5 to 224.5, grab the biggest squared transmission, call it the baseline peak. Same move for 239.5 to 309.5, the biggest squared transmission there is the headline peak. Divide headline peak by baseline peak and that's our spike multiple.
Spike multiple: 1.4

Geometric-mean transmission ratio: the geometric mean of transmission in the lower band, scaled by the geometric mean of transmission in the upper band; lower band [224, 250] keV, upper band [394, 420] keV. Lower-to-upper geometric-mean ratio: 1.46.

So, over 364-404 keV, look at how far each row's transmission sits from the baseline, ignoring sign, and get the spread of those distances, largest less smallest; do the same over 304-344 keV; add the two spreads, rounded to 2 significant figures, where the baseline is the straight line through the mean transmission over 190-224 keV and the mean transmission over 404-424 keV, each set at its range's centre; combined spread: 98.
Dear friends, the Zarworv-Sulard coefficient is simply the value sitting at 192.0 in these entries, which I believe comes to 212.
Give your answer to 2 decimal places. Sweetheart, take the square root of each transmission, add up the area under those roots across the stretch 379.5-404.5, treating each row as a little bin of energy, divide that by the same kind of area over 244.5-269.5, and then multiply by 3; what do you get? 2.53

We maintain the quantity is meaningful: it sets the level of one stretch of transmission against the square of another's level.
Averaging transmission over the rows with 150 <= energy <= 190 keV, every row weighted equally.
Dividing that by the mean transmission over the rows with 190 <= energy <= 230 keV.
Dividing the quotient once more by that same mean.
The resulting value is 0.0039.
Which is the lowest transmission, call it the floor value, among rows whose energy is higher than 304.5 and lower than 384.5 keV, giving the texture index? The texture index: 115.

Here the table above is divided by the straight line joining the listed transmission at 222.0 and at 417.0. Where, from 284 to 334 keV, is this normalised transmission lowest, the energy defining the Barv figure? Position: 307.0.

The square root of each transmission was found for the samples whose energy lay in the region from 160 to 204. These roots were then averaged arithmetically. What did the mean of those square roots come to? 14.9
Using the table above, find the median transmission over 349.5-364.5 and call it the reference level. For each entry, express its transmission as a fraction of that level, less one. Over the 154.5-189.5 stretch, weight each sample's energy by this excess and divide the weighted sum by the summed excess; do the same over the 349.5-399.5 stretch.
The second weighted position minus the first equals 205.4 keV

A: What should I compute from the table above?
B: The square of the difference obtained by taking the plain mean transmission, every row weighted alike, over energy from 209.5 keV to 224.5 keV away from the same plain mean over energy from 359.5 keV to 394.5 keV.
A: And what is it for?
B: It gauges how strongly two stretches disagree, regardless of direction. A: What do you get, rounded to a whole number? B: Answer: 8290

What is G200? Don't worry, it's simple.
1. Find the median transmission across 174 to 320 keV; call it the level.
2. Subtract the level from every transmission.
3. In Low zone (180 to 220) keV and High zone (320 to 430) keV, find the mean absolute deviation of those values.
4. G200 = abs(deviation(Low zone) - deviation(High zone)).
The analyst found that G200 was 9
